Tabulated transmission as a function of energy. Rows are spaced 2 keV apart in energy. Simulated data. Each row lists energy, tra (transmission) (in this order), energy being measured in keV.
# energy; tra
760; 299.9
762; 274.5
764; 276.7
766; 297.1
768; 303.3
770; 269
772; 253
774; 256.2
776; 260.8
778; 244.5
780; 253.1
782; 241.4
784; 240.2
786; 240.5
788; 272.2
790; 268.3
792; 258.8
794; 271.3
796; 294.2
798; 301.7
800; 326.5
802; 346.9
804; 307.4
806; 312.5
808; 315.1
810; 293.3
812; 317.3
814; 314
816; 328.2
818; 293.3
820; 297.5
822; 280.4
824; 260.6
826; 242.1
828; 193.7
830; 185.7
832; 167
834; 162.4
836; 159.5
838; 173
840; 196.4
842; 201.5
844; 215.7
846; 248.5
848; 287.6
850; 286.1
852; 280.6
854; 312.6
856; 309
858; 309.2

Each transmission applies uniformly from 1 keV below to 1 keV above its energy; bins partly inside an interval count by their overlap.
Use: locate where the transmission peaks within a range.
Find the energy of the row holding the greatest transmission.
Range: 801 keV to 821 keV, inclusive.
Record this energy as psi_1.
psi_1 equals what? 802 keV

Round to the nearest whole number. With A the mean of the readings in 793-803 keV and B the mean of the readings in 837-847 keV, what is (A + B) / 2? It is 258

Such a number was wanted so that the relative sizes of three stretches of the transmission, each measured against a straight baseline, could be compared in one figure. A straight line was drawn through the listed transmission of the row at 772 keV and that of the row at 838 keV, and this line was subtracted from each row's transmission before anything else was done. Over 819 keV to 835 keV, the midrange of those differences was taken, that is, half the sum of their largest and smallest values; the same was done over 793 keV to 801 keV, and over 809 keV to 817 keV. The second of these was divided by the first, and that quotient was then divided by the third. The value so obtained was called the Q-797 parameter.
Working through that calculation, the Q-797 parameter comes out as 0.016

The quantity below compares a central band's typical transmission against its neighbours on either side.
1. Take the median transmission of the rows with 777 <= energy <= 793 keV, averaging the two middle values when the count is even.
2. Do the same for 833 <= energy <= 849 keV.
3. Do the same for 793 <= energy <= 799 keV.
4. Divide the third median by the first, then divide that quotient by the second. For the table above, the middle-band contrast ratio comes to 0.0059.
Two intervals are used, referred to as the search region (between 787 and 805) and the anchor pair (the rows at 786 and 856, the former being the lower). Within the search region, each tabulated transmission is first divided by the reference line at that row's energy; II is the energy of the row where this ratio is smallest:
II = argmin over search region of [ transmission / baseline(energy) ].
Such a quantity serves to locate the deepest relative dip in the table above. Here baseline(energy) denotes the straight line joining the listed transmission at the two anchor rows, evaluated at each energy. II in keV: 792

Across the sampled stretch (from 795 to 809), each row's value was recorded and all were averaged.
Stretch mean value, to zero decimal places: 315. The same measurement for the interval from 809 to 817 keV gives 313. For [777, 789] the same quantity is 249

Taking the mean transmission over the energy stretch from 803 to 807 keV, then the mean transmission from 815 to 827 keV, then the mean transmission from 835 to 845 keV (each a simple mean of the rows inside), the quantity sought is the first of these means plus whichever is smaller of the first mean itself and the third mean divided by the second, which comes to 311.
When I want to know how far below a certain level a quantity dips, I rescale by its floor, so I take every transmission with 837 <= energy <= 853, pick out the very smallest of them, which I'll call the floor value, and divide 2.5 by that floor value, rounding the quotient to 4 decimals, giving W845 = 0.0145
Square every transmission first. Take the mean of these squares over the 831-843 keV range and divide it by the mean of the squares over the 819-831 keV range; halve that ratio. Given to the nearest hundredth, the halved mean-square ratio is 0.26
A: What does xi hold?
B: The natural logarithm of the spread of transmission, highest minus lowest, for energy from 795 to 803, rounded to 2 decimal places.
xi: 3.96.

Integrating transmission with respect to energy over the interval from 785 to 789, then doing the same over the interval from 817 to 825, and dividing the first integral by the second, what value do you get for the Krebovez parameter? 0.5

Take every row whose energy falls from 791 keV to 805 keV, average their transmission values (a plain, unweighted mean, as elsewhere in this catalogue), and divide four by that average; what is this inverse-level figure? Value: 0.013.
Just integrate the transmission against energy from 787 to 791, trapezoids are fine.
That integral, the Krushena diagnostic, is 1081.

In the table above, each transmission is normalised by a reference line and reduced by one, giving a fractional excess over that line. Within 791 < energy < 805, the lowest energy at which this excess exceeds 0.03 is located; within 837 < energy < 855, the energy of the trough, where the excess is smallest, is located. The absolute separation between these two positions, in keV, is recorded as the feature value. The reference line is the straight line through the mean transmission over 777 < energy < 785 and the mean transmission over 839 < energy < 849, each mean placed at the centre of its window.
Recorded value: 46 keV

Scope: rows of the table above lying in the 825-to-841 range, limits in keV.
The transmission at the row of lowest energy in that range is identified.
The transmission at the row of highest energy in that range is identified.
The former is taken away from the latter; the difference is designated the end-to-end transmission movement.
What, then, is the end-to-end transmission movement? -46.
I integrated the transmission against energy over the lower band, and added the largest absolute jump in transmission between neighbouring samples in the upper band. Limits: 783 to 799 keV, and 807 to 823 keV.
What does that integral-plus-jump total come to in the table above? 4329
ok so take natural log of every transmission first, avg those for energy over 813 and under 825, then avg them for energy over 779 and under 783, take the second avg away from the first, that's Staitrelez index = 0.2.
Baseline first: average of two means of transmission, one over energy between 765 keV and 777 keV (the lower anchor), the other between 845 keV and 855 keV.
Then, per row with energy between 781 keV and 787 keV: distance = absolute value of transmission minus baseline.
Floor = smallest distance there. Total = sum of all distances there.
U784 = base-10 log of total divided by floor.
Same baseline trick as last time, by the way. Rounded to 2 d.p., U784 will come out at 0.49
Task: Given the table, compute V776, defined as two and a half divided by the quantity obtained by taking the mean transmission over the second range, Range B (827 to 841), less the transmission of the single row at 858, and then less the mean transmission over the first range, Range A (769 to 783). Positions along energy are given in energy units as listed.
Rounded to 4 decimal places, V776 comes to -0.0065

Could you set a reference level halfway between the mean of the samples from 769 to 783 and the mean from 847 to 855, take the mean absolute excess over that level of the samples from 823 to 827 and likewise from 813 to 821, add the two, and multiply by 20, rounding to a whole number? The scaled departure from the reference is 1138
